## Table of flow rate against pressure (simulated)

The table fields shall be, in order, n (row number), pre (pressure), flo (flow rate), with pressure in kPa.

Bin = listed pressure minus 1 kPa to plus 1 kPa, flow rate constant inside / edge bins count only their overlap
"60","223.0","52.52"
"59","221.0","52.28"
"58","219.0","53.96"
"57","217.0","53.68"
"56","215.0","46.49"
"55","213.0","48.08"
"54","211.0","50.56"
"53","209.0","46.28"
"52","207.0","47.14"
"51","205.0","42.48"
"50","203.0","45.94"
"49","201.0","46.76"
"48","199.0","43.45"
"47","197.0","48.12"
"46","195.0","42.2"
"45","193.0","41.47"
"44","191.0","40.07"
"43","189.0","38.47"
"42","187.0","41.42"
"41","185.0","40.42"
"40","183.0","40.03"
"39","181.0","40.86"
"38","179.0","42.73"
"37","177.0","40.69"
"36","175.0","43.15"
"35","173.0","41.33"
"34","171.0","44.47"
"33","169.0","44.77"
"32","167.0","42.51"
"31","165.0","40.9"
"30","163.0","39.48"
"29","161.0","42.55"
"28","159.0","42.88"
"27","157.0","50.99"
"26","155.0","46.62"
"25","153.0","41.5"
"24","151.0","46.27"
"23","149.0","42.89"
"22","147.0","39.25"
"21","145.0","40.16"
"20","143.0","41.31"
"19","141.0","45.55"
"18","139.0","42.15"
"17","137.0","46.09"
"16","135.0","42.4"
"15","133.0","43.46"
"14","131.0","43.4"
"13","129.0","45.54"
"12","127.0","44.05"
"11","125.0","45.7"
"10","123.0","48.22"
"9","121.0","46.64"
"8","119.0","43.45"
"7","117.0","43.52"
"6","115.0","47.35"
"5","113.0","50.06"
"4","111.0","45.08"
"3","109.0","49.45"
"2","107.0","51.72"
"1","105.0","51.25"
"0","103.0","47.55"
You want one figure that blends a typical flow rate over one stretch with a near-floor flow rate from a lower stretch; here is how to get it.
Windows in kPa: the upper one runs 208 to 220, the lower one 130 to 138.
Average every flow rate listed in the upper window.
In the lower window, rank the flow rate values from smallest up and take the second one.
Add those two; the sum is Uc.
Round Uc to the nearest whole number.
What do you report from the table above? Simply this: 93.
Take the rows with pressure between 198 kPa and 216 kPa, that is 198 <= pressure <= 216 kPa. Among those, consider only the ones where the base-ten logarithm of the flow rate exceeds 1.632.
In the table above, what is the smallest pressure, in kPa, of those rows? 199.0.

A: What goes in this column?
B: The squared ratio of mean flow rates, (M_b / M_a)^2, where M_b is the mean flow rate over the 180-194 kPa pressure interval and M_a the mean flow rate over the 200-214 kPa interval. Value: 0.75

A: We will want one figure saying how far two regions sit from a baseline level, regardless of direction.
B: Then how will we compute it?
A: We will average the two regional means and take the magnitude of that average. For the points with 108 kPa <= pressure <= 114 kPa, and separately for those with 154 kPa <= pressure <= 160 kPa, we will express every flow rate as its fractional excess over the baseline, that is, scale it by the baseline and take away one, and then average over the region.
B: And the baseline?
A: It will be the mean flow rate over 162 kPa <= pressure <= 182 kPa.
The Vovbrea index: 0.129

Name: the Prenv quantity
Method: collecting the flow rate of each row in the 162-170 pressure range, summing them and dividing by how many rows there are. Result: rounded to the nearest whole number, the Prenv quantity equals 42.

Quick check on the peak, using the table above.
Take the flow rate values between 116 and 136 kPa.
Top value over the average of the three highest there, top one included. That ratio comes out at 1.03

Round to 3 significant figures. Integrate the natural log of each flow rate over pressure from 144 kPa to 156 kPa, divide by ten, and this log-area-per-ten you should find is 4.50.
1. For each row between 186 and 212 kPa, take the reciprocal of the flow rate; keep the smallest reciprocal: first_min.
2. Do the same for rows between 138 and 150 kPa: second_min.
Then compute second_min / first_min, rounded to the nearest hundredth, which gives 1.11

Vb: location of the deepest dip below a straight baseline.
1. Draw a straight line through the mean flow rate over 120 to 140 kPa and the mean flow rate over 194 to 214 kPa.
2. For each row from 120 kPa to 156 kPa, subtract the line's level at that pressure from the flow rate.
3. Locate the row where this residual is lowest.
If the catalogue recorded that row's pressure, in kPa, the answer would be 147.0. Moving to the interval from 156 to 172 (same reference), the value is 163.0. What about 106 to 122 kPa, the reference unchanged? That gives 119.0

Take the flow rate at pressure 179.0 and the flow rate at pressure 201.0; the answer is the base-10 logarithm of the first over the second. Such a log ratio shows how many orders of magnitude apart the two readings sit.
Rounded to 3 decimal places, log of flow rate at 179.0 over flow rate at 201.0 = -0.039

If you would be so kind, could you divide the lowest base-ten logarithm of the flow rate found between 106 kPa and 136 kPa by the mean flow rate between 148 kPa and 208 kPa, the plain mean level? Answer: 0.0378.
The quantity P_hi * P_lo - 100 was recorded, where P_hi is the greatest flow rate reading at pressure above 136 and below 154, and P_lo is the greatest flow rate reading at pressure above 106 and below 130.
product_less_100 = 2293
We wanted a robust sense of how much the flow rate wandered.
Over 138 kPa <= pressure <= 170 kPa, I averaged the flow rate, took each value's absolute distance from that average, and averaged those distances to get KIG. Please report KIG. 2.33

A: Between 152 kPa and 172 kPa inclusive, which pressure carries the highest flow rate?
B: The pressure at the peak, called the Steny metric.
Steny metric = 157.0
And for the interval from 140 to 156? 155.0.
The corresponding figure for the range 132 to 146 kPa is 137.0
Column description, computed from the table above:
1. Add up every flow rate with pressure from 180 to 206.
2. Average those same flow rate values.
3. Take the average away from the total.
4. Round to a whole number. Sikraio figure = 509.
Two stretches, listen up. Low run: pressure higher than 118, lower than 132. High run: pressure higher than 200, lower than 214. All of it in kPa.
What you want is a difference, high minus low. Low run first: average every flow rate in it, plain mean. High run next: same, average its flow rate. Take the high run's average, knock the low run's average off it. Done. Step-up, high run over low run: 1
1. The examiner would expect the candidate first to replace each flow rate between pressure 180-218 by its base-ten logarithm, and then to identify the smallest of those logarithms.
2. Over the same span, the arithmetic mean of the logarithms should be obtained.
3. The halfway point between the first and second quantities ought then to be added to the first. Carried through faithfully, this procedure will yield 3.20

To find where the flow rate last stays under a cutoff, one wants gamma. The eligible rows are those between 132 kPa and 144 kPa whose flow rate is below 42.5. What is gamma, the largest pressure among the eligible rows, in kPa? 143.0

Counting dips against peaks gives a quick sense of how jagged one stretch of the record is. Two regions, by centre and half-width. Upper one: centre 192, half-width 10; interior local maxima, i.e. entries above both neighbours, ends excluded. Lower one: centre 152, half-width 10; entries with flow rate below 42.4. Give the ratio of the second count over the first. 2.00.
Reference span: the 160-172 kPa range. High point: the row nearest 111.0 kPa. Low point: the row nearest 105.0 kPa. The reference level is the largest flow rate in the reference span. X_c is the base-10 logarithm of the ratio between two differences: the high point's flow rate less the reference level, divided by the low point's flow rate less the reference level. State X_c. -1.32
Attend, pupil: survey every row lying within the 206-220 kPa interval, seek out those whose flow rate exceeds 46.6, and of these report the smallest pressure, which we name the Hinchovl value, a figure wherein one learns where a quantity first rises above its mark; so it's 207.0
